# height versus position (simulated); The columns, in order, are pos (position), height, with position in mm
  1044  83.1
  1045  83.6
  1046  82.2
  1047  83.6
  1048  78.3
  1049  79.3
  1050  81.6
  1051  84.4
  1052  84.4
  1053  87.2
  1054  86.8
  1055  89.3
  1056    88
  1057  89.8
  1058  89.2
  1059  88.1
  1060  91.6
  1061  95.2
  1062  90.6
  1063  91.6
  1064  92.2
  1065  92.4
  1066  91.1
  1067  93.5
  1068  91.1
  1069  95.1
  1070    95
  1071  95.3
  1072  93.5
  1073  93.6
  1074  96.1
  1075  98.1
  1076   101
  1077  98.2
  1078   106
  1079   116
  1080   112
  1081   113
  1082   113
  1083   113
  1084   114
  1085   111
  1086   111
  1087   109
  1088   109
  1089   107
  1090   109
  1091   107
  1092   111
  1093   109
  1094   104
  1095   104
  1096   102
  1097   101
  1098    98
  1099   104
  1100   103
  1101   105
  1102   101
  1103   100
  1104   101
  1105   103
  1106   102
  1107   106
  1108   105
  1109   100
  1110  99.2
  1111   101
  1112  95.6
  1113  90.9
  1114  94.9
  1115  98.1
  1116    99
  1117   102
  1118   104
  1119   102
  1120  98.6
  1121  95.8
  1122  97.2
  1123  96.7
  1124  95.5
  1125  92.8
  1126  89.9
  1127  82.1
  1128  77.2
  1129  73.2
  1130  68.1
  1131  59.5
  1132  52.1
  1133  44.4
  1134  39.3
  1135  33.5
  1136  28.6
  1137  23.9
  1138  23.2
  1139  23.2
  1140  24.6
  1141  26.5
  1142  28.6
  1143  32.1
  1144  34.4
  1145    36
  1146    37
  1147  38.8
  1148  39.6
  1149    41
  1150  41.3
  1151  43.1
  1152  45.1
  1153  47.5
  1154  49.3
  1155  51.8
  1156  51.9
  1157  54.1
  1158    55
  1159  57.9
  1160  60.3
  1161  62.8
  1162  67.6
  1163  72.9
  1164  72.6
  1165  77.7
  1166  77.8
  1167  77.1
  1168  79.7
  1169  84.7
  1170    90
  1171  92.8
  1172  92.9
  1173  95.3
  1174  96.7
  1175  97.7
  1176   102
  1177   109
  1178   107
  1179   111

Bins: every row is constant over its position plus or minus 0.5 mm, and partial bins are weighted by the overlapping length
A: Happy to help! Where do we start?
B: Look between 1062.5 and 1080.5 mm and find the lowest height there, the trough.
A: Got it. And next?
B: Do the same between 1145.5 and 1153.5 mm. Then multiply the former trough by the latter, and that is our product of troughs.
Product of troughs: 3371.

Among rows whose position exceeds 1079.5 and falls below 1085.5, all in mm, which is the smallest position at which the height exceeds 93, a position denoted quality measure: 1080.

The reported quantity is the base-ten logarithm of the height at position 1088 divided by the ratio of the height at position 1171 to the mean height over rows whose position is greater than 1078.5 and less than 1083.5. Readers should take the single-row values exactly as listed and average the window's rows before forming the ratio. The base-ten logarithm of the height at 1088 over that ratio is 2.12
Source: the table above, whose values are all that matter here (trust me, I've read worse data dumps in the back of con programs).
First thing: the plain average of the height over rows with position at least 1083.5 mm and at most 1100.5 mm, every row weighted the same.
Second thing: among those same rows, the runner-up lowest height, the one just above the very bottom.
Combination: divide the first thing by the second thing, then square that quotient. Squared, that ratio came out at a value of 1.11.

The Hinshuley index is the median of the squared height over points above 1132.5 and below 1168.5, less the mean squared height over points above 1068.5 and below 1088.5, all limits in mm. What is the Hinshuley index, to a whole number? -9101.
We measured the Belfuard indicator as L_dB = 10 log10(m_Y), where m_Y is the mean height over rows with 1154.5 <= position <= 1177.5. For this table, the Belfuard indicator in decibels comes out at 18.9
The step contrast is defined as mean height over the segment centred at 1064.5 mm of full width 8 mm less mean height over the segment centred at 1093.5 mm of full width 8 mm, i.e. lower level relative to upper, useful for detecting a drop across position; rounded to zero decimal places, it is -14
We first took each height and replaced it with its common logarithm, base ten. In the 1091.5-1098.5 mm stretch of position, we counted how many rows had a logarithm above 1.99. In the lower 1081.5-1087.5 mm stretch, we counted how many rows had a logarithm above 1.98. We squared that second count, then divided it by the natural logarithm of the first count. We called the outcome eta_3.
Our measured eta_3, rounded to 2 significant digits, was 19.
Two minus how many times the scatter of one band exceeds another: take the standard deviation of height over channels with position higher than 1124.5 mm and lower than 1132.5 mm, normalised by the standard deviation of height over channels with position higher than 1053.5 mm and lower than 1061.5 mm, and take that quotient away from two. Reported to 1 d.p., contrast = -3.4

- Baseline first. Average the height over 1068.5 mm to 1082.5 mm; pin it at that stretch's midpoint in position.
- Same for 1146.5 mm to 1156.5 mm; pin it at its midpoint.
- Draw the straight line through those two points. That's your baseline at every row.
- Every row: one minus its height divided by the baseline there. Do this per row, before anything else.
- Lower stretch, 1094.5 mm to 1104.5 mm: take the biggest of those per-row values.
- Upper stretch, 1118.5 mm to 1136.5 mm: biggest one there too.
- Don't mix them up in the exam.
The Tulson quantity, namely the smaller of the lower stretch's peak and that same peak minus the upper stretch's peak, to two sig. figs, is -0.65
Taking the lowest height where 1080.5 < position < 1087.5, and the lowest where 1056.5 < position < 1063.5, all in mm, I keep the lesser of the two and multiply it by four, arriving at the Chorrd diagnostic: 352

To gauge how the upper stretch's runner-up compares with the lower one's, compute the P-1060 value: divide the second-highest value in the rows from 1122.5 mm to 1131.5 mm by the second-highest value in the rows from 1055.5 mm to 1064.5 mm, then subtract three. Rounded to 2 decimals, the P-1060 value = -1.96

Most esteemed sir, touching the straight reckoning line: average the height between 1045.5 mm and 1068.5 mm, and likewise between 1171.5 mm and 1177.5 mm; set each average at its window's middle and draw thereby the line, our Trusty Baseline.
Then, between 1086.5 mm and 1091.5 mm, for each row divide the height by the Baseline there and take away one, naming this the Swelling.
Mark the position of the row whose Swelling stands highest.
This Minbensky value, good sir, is 1087 mm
